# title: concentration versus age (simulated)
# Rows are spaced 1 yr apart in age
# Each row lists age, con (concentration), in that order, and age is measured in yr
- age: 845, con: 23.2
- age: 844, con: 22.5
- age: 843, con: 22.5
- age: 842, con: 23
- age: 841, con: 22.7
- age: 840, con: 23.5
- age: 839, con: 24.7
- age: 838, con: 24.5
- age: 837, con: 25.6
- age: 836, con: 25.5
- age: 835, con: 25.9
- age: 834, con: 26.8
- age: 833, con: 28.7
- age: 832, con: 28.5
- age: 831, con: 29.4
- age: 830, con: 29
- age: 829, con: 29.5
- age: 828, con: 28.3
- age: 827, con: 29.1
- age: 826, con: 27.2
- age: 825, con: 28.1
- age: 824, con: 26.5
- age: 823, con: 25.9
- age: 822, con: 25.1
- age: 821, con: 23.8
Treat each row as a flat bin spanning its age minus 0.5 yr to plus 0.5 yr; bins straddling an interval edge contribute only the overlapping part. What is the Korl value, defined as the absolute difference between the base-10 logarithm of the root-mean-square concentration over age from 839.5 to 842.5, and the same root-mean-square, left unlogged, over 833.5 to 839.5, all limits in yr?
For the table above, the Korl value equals 24.1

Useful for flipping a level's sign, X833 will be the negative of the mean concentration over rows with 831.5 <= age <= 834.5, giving -28.0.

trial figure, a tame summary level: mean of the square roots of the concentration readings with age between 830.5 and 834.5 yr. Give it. 5.32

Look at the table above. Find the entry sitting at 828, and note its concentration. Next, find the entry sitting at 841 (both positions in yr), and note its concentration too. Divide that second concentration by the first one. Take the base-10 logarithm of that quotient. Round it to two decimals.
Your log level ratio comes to -0.10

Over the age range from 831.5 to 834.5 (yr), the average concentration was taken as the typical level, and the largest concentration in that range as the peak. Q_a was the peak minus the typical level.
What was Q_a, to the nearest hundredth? 0.70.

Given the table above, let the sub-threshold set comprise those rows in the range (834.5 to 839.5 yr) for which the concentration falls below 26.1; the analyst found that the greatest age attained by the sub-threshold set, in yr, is 839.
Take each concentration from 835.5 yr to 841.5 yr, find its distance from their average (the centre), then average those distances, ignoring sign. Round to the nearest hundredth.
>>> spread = 0.88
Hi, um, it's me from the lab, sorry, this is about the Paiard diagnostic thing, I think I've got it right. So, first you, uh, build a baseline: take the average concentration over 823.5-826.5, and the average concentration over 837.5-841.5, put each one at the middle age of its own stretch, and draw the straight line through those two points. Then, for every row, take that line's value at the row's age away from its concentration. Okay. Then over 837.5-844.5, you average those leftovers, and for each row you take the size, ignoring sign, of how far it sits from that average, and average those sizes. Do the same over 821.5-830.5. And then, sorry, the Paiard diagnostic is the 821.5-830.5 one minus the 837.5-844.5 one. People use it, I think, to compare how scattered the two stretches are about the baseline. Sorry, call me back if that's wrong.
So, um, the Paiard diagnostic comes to 1.4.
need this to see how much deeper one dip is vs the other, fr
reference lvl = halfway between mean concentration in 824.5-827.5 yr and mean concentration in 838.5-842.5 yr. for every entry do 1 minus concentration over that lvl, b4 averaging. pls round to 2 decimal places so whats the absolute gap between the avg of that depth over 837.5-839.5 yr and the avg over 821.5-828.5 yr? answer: 0.10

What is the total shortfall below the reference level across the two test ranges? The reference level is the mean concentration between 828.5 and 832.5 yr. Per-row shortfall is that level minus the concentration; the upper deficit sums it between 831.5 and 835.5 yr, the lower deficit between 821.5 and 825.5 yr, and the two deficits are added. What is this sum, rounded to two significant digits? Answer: 17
